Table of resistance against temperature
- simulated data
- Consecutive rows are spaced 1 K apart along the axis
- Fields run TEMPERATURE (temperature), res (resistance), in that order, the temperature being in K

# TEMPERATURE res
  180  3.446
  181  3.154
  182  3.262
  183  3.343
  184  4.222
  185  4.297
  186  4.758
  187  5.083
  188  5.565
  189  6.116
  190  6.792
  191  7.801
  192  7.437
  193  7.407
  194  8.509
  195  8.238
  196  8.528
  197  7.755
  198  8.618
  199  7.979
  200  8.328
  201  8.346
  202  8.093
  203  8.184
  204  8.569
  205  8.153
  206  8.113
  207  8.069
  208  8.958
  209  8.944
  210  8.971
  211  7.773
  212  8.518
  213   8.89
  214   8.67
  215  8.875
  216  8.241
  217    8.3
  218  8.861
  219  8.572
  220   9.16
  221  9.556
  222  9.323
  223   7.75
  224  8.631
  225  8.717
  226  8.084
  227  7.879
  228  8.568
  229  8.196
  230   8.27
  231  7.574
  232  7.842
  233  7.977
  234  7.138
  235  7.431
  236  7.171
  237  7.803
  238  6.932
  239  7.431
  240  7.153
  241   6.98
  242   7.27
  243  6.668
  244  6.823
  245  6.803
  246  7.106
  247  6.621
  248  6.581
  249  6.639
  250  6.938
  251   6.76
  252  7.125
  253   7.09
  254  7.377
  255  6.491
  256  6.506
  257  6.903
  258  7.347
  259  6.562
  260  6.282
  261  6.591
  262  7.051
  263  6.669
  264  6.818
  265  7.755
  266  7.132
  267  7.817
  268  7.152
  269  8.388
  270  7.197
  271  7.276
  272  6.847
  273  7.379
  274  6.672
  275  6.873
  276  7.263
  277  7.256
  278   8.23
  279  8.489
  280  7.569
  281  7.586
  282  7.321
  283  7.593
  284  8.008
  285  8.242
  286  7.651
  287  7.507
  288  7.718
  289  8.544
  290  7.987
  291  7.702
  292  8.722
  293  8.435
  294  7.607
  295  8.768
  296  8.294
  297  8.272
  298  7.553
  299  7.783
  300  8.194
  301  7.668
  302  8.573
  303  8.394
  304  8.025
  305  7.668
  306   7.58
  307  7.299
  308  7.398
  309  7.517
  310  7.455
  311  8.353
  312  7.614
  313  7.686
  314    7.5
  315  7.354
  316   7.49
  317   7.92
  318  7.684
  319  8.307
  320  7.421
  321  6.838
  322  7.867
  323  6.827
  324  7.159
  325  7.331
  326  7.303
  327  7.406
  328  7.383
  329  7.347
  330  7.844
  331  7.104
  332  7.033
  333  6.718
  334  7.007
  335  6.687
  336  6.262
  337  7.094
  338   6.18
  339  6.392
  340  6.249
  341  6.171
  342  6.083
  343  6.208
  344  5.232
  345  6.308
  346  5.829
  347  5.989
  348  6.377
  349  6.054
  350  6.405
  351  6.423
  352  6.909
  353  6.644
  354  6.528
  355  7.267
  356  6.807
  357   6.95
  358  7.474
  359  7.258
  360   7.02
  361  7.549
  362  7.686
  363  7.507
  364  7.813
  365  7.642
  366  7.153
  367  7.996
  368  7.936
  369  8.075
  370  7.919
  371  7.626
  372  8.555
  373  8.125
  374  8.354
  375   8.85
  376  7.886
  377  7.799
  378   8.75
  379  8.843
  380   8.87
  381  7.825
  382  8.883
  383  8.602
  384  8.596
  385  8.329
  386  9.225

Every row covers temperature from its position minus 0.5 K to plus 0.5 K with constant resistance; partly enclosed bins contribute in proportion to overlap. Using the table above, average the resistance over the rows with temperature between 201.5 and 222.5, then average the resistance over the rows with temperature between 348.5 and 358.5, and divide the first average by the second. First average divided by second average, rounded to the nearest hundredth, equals 1.28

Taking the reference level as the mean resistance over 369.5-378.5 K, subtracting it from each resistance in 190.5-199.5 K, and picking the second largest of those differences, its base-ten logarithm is -0.49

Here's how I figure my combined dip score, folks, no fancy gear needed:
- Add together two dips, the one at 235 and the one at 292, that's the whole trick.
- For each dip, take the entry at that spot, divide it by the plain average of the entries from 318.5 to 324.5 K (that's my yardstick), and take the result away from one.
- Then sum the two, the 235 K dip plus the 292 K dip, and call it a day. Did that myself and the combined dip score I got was -0.2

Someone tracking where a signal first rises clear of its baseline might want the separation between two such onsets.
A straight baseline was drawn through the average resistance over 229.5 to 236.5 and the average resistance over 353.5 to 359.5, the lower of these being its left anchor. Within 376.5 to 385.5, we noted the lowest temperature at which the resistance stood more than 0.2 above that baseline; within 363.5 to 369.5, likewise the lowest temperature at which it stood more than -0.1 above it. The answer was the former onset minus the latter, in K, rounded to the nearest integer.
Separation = 13 K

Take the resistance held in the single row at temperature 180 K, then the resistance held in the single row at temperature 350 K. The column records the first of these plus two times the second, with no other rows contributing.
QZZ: 16.3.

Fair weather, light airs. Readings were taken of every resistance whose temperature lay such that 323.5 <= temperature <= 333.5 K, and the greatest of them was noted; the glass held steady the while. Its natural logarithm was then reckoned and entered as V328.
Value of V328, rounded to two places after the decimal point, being 2.06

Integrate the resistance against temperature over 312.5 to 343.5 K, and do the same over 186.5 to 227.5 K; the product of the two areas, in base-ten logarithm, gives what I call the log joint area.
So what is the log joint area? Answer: 4.87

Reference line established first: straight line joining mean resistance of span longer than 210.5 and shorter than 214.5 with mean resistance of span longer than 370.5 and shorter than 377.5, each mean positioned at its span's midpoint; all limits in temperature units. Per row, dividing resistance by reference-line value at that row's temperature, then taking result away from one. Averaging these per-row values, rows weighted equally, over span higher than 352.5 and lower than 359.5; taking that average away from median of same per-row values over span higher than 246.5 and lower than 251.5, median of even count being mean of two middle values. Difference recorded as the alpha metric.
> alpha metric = 0.06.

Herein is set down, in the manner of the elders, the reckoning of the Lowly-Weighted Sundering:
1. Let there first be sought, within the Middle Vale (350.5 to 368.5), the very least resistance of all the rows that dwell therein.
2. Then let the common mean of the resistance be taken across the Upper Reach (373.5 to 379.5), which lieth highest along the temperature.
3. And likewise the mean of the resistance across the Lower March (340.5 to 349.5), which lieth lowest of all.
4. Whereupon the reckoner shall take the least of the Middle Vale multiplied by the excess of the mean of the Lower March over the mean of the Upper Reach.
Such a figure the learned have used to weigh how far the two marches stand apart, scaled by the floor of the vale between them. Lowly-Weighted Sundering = -15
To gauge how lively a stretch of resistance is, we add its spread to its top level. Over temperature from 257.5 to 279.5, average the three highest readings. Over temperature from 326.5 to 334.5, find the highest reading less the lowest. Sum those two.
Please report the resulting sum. 9.5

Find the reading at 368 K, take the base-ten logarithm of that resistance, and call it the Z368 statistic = 0.90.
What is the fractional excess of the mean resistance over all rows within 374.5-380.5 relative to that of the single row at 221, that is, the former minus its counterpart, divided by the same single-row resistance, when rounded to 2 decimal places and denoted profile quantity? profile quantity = -0.11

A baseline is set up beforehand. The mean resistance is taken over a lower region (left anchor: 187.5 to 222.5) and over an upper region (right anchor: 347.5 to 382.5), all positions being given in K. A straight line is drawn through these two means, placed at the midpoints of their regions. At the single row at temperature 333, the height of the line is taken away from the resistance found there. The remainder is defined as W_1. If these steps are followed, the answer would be -1.0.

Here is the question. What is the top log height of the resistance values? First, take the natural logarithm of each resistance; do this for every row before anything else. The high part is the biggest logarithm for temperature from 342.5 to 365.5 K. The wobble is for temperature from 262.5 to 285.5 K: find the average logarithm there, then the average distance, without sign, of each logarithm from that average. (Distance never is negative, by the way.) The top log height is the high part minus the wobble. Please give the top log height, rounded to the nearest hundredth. 2.00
